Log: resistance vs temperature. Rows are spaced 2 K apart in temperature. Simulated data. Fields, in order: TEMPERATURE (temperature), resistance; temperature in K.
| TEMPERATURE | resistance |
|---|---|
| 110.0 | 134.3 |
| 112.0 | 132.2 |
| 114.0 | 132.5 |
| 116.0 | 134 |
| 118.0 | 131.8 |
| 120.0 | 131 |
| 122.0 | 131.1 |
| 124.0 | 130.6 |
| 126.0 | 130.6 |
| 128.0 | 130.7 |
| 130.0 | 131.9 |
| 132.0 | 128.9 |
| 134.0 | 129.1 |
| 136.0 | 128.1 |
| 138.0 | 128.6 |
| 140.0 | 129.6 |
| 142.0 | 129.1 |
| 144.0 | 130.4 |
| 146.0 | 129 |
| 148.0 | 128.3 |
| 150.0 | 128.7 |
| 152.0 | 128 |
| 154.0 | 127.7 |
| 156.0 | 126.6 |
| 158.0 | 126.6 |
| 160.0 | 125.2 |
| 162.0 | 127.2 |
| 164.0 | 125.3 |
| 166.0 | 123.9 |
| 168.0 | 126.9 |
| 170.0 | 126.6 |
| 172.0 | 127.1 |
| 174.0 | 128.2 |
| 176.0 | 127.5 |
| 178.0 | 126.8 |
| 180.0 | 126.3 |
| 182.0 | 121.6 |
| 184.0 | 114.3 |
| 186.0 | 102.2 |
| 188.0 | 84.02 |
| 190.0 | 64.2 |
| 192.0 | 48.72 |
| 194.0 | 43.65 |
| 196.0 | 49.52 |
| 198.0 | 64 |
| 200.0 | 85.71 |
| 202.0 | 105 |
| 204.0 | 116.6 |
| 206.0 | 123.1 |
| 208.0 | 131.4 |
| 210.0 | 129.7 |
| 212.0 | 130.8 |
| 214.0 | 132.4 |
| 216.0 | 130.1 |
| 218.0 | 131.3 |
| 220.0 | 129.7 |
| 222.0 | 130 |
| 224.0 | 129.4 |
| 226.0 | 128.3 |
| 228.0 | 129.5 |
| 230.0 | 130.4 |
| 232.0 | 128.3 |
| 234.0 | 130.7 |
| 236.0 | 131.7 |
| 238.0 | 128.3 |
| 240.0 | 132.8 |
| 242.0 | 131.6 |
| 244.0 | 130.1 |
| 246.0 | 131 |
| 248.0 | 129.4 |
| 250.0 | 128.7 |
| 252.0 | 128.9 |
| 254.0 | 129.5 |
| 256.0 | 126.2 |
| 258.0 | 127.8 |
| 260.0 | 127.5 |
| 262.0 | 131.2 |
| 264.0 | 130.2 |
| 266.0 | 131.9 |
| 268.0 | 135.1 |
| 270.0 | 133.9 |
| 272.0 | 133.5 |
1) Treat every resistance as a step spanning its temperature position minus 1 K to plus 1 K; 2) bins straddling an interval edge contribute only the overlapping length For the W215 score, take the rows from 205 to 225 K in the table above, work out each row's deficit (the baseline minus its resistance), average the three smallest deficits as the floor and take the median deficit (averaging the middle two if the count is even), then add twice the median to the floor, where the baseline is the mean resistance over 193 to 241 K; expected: -42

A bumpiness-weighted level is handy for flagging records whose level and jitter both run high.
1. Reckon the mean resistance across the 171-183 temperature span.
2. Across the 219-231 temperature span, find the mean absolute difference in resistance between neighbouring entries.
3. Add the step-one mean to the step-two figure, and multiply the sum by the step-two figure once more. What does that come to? 104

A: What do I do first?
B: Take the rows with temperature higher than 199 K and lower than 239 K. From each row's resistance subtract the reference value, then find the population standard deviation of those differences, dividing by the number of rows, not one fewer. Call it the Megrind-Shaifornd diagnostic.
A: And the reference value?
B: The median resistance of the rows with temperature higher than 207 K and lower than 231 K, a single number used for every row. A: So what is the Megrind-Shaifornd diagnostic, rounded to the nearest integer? 11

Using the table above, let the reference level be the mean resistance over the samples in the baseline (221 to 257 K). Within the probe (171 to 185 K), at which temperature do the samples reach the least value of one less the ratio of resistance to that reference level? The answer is 174.0 K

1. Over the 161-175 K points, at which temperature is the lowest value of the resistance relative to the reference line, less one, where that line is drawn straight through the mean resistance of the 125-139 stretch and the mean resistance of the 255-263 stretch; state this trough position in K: 166.0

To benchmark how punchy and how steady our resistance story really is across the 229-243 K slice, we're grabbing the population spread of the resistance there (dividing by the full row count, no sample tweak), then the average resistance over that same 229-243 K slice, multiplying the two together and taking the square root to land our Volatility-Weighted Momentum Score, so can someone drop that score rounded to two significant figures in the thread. 14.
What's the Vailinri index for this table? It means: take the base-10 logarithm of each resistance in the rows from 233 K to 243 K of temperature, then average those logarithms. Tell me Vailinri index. 2.12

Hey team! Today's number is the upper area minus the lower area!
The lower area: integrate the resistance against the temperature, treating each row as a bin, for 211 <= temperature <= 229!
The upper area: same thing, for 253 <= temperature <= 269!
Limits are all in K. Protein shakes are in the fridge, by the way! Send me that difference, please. -264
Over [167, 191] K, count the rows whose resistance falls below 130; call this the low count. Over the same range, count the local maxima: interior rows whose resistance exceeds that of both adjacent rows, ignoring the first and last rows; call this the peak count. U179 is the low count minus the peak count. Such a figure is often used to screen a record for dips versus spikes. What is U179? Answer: 11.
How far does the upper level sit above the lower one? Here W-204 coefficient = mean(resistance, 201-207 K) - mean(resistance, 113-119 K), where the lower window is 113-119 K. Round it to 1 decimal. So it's -17.9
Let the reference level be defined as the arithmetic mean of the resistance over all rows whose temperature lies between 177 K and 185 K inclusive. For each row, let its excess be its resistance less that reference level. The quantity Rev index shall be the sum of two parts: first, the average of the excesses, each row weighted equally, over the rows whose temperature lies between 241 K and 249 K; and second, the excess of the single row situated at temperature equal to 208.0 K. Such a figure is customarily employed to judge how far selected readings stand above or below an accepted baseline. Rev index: 17.4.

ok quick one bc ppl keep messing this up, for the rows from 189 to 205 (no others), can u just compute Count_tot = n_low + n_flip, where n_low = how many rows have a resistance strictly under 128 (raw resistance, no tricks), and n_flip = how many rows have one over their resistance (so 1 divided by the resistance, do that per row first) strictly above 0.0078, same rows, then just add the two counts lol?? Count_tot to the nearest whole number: 16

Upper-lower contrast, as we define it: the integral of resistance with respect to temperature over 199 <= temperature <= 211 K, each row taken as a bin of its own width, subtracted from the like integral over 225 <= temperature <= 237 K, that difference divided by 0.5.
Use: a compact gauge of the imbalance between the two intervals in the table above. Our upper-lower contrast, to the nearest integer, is 350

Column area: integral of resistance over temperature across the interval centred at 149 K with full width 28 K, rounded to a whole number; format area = 3586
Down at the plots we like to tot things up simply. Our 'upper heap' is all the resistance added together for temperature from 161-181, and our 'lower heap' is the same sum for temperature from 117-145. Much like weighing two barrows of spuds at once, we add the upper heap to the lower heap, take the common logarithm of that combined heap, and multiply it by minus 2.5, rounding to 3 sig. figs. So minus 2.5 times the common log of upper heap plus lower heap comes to -8.72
